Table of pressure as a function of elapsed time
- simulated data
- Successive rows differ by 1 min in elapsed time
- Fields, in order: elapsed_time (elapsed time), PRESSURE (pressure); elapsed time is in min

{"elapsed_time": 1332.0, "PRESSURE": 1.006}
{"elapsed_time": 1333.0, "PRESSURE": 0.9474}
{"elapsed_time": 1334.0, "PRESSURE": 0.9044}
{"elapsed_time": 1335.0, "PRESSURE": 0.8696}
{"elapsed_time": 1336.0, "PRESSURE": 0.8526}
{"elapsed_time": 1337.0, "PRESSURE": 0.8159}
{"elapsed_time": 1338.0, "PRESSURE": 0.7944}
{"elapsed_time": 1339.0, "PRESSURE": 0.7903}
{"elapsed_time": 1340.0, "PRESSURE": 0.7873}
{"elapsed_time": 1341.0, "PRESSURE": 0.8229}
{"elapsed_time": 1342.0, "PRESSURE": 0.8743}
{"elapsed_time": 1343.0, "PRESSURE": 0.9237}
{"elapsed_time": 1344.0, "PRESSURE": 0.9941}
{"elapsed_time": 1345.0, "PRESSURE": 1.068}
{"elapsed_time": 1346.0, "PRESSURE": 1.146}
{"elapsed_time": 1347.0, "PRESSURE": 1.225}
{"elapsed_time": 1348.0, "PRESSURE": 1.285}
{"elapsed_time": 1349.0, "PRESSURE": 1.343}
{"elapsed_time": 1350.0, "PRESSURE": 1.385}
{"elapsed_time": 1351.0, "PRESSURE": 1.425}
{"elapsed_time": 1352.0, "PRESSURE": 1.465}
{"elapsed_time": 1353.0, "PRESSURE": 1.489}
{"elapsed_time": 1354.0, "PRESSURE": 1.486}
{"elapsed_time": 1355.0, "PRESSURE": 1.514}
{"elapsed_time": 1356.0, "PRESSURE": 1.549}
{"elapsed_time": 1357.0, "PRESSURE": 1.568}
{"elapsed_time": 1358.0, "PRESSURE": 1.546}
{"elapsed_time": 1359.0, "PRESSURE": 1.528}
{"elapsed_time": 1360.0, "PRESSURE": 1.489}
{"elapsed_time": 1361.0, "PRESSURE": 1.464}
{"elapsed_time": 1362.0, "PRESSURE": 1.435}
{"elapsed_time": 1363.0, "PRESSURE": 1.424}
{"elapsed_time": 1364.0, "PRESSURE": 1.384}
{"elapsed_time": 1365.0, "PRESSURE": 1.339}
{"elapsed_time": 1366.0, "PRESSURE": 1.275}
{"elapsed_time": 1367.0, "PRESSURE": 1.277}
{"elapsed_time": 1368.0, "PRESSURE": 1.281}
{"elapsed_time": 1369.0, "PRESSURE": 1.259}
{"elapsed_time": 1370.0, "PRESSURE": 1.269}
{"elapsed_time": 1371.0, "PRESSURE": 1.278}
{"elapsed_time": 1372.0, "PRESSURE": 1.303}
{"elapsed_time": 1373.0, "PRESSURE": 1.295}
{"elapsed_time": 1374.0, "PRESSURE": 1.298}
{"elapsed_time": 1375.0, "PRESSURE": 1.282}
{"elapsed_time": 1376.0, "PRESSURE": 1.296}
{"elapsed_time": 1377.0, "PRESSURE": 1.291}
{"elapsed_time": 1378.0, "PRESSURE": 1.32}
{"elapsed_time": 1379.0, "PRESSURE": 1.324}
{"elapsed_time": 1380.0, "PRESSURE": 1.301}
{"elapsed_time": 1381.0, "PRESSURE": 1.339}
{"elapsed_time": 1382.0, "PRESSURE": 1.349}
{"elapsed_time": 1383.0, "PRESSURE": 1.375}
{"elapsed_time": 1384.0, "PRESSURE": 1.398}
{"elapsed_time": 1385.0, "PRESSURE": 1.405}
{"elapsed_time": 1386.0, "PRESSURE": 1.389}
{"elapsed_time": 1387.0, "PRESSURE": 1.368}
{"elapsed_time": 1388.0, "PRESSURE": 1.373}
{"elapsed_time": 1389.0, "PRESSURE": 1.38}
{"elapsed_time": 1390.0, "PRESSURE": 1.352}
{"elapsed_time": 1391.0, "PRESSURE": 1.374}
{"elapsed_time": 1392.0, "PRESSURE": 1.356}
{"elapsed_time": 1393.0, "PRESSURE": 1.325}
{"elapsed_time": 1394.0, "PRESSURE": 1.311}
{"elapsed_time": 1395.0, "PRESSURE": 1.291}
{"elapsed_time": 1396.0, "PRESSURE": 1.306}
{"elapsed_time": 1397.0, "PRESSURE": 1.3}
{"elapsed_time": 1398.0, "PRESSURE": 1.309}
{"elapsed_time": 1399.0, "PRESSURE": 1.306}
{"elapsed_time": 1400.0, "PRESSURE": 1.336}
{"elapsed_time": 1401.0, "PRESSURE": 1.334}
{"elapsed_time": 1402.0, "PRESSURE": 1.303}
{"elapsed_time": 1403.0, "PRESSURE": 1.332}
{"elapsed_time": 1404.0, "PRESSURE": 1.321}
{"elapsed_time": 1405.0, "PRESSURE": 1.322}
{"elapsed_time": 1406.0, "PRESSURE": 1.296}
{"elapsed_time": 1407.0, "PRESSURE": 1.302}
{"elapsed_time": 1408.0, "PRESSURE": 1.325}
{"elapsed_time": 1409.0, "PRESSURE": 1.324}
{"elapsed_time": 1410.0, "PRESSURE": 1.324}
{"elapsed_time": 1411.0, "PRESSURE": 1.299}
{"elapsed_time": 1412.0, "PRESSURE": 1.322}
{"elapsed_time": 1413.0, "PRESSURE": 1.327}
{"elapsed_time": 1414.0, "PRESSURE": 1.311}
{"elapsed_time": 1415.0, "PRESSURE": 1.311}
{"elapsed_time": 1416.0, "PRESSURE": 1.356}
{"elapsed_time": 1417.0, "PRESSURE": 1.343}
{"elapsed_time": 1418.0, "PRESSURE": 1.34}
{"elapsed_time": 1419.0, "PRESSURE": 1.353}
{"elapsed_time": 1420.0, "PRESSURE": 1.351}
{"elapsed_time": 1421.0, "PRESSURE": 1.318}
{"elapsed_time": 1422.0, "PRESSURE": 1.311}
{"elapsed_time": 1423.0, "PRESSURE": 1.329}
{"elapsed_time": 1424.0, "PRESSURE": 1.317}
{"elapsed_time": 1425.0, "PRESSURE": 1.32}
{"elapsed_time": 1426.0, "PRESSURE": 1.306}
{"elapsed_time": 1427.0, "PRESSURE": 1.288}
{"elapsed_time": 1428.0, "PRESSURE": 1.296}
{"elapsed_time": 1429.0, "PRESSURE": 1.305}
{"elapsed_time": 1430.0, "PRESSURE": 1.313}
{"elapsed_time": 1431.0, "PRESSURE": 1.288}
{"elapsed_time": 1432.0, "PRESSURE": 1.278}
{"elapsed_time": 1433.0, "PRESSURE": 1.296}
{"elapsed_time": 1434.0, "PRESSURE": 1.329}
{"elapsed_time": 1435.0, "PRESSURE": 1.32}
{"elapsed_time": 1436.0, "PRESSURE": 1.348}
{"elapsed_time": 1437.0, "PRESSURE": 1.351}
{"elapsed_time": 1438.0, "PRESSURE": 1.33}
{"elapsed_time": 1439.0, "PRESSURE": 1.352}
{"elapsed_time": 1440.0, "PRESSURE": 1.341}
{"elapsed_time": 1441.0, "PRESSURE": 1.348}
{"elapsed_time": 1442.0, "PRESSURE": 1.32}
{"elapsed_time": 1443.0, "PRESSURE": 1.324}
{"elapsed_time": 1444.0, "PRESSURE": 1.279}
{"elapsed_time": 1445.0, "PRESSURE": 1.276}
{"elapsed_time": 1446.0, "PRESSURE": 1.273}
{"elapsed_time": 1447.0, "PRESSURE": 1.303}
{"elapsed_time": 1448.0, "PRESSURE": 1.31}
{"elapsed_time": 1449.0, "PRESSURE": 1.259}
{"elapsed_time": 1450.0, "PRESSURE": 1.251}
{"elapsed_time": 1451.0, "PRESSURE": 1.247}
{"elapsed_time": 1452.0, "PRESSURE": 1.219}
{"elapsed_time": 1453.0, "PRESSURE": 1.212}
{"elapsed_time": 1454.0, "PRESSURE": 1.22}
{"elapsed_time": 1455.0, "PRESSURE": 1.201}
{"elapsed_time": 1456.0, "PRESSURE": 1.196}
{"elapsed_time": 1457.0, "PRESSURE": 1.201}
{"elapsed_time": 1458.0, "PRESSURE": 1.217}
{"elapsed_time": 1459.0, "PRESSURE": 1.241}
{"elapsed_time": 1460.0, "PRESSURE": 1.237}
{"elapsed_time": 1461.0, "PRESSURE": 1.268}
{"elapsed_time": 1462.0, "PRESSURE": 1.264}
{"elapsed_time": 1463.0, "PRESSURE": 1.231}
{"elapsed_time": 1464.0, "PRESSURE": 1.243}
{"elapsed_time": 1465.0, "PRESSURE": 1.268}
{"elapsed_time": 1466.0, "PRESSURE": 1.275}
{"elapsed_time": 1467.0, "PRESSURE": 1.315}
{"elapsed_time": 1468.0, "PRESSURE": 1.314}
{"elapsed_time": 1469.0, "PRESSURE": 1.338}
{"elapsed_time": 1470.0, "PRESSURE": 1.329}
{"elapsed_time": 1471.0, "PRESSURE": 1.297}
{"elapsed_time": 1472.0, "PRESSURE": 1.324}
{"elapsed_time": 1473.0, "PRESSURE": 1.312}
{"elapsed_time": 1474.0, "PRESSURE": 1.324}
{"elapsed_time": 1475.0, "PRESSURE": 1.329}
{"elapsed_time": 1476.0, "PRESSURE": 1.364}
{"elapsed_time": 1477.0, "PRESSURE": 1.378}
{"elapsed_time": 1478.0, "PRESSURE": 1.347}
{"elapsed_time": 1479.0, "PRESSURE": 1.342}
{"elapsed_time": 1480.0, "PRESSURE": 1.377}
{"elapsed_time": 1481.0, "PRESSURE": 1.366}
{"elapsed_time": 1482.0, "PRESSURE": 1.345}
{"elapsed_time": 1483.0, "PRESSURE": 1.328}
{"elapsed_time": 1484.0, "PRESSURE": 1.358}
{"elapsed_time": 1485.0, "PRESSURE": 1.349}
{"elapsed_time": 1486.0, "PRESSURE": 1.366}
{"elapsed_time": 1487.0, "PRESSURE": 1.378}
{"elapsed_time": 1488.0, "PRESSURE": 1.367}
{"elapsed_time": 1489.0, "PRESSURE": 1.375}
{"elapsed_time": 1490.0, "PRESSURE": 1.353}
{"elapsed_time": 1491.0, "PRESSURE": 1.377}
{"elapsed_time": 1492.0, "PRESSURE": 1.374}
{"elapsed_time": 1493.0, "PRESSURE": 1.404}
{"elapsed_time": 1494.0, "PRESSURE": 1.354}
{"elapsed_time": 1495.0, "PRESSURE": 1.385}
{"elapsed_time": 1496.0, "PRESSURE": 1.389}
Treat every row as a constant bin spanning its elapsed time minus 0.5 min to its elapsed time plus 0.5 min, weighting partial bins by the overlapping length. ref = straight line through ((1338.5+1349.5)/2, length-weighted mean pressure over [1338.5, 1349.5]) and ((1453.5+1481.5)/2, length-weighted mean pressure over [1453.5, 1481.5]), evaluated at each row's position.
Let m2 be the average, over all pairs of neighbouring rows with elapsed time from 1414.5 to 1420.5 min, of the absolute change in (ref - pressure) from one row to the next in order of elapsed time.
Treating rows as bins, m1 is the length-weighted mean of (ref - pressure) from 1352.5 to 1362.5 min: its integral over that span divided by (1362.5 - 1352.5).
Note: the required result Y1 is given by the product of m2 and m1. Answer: -0.007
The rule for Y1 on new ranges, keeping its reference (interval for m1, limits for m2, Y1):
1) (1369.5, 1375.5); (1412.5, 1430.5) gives -0.003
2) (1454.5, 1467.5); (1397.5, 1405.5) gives 0.001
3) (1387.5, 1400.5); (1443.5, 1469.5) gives -0.003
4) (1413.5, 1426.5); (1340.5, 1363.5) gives -0.006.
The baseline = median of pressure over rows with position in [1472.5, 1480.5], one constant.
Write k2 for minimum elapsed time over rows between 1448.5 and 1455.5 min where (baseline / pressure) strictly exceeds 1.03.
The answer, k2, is 1449.0 min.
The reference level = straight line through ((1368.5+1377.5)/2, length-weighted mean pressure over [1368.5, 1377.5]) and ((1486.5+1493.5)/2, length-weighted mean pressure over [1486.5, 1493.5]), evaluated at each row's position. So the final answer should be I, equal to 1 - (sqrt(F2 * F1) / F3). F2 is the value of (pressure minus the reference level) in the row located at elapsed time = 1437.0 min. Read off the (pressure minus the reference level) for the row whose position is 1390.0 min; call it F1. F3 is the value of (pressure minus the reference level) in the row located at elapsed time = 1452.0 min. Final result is 1.2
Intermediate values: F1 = 0.053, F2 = 0.016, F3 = -0.13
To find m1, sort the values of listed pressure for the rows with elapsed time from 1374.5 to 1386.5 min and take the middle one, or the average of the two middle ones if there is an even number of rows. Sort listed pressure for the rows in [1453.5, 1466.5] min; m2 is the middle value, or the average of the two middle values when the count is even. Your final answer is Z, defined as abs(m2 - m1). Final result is 0.09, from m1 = 1.33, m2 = 1.24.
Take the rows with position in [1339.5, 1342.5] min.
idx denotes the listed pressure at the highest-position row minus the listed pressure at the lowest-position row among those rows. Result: 0.087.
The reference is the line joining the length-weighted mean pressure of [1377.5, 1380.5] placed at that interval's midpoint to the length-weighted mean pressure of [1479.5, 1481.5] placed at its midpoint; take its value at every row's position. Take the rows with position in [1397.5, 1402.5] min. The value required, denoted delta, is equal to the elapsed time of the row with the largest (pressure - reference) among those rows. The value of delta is 1400.0 min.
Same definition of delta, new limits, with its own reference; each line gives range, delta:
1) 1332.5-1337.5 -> 1333.0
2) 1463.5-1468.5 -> 1467.0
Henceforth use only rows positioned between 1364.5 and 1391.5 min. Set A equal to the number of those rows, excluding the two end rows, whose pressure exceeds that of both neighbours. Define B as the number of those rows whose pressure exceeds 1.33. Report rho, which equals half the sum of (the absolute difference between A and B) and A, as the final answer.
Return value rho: 6.00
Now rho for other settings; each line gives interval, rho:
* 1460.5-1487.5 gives 6.00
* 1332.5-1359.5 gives 5.50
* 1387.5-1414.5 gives 5.00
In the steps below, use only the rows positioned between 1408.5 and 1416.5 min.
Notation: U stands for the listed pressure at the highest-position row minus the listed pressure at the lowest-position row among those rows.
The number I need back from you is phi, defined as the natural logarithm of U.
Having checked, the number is -3.4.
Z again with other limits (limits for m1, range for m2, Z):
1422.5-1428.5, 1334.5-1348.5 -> 0.44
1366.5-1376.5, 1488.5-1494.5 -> 0.09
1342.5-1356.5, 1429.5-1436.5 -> 0.05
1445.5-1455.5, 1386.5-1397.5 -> 0.10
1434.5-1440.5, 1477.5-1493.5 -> 0.02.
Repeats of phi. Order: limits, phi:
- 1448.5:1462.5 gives -5.3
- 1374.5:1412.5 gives -3.2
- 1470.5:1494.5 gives -2.9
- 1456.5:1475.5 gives -2.1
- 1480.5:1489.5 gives -4.7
